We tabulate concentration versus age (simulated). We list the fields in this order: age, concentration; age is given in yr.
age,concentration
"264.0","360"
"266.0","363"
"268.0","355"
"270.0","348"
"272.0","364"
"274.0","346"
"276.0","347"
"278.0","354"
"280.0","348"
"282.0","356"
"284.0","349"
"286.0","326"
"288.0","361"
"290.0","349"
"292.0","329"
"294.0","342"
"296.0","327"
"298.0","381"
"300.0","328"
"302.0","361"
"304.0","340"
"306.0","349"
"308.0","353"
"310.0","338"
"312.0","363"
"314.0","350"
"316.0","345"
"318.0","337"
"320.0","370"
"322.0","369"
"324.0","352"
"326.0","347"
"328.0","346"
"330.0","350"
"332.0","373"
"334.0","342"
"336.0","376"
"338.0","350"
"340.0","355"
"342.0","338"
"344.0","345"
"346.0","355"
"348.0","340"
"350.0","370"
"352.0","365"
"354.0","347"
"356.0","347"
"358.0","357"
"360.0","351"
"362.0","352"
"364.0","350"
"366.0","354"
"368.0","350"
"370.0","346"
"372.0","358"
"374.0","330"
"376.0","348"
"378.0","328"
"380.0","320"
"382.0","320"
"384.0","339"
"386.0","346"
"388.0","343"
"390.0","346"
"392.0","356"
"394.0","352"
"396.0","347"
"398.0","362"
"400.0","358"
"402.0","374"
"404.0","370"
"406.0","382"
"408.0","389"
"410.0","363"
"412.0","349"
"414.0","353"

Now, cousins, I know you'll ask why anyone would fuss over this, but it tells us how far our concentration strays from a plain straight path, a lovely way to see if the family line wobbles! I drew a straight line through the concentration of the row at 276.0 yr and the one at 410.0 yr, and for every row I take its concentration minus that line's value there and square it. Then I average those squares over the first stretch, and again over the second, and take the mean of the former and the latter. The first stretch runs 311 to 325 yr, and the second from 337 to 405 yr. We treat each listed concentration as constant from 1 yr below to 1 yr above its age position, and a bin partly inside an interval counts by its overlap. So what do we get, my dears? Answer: 192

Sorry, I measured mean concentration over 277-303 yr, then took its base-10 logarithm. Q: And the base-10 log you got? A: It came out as 2.54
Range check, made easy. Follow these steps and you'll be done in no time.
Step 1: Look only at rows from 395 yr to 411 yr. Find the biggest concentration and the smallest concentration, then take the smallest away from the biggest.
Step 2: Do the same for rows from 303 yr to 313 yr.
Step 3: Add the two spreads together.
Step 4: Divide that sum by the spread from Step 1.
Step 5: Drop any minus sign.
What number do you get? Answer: 1.60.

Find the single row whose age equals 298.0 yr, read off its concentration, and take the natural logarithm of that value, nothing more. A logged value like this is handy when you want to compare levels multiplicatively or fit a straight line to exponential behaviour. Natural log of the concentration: 5.94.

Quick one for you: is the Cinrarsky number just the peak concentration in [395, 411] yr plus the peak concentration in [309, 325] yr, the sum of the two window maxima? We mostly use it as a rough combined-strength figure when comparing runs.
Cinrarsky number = 759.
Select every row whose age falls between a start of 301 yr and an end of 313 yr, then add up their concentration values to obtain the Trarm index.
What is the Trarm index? 2104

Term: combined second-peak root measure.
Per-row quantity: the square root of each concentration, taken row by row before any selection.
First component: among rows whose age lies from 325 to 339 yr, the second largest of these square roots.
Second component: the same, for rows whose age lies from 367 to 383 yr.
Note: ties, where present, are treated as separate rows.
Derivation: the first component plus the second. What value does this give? 38.0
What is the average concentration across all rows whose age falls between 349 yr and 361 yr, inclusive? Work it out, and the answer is 356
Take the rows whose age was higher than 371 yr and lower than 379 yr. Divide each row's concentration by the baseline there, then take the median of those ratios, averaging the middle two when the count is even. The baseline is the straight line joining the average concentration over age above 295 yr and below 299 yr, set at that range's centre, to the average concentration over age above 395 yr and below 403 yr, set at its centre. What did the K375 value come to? 0.9449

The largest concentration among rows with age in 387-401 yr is 362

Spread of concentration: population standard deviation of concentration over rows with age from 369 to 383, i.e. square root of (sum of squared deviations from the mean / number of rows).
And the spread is 14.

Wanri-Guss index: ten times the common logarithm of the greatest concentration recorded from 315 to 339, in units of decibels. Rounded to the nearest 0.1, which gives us 25.8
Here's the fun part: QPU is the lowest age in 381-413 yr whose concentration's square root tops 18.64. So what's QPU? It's 392.0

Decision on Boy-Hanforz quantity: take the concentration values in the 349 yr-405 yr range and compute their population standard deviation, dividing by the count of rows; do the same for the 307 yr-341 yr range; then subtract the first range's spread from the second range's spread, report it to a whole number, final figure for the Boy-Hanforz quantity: -1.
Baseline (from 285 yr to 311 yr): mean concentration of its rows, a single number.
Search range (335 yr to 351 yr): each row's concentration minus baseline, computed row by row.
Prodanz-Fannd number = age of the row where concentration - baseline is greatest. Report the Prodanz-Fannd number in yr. 336.0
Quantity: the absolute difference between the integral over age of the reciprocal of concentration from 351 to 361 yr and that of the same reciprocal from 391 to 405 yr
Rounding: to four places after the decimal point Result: 0.0106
